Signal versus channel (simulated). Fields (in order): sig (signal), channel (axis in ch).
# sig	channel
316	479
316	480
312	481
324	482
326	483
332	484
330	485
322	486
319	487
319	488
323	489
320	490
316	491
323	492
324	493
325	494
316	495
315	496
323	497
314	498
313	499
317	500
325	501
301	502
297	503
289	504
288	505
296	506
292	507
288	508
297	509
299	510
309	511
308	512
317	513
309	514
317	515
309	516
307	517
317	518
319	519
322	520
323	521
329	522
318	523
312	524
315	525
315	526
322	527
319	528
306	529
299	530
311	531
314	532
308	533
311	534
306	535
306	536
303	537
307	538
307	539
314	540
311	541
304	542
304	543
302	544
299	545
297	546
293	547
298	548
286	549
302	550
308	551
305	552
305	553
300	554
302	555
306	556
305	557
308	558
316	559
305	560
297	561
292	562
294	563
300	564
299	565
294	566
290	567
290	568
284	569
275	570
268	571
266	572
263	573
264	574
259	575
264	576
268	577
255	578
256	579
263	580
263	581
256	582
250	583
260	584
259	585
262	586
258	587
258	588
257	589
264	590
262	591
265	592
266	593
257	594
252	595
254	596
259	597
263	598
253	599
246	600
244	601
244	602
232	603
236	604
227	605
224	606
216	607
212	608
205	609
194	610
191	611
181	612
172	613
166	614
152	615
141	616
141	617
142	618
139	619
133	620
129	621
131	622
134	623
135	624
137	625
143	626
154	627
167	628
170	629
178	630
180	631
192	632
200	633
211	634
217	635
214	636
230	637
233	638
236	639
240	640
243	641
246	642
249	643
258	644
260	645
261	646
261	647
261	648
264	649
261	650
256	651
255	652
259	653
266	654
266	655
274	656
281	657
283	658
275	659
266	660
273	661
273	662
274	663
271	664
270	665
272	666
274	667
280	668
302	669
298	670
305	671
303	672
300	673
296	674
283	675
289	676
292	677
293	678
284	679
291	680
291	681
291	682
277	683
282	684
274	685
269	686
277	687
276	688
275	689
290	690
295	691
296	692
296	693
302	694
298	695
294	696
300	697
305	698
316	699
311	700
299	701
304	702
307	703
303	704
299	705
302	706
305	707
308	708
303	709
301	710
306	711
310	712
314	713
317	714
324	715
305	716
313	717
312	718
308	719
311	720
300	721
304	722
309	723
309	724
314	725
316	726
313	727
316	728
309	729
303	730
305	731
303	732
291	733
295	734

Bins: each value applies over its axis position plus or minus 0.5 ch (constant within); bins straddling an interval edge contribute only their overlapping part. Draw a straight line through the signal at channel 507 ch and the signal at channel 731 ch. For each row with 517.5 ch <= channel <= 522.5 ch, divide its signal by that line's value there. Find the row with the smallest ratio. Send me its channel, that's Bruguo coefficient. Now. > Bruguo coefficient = 518 ch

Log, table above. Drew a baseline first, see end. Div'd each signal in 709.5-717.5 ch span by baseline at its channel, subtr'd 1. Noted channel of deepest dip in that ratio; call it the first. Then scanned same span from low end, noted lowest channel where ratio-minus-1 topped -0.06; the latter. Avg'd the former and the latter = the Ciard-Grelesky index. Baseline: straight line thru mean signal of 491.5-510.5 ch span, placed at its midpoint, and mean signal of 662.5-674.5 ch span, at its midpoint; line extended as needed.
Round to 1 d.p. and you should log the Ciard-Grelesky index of 710.0 ch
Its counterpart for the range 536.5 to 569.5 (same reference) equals 543.0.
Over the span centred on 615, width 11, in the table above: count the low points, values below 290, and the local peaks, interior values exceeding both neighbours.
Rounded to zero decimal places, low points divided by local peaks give 11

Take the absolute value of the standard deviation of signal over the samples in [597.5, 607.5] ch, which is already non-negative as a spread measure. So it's 14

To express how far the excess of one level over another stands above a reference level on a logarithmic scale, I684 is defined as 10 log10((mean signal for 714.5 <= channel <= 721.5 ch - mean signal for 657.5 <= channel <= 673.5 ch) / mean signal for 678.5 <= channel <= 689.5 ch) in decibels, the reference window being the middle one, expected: -10.0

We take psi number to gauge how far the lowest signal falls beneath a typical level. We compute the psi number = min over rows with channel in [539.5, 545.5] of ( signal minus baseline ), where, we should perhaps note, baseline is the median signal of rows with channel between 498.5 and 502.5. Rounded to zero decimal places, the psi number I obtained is -16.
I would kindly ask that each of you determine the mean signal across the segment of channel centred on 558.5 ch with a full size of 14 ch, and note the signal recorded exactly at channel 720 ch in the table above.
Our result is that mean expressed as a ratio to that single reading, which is 0.97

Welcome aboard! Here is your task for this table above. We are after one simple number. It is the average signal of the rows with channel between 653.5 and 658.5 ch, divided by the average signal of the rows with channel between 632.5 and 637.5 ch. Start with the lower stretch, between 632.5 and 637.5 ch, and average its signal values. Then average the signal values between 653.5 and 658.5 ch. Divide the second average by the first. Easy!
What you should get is 1.3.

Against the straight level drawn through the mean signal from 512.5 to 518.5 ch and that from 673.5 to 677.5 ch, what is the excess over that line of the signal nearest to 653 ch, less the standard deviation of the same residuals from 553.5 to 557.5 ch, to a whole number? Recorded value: -37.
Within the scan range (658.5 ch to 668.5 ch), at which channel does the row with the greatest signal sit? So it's 668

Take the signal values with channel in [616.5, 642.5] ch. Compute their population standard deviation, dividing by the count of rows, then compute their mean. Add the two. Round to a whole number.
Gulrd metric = 221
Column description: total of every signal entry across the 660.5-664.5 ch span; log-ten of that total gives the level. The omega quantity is 3.04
